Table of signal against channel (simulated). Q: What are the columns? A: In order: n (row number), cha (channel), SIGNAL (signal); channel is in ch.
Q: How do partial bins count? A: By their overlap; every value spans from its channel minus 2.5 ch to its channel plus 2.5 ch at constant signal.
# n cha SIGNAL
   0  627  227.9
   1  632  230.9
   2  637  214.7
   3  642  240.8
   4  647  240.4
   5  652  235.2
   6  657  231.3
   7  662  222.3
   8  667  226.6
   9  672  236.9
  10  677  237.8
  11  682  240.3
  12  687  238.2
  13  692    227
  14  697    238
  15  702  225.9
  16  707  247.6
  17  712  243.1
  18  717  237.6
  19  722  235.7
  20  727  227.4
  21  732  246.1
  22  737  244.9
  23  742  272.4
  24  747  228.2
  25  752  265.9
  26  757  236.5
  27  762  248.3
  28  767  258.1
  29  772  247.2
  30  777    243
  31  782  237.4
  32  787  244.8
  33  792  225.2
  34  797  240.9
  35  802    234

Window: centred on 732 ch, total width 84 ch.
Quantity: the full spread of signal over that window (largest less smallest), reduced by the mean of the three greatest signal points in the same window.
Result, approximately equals -219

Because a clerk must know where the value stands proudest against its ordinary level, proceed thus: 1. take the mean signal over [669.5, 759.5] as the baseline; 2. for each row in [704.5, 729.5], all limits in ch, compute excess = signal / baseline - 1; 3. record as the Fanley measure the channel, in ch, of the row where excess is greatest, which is 707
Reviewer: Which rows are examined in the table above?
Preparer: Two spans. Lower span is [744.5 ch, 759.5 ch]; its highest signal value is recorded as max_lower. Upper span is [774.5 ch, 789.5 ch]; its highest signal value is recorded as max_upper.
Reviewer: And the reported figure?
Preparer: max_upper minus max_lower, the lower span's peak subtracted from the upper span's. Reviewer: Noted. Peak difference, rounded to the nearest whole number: -21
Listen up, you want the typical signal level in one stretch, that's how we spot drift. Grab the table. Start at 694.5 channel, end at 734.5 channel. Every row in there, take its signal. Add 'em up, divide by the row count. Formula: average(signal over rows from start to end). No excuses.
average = 238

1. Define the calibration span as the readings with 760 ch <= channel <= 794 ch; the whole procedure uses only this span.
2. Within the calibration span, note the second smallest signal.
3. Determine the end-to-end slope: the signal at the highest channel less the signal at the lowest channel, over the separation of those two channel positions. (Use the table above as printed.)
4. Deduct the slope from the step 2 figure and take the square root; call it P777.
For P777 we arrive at 15.4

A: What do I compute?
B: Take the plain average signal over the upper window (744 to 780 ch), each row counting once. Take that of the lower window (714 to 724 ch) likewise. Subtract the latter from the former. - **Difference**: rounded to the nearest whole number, 10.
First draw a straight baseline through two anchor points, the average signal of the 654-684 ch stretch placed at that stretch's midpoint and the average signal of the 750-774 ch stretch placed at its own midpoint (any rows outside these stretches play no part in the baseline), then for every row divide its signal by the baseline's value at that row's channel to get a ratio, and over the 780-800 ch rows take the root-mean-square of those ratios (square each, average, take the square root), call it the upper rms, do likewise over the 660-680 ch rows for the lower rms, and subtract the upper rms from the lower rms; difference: 0.07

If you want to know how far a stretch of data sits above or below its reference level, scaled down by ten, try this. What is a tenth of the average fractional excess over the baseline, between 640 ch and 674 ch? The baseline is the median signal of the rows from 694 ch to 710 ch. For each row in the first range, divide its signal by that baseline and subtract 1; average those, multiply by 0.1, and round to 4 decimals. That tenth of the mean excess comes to -0.0020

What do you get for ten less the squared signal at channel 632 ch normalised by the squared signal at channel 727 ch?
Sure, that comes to 8.97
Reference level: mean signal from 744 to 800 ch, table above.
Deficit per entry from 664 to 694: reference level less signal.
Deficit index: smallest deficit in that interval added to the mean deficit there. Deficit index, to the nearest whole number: 12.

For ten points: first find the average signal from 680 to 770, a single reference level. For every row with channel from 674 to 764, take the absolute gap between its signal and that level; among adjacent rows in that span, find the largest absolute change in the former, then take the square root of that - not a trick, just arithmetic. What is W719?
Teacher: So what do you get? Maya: 5.2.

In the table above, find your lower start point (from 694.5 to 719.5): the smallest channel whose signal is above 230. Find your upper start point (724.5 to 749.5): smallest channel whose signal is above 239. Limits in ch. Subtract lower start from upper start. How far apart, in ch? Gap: 35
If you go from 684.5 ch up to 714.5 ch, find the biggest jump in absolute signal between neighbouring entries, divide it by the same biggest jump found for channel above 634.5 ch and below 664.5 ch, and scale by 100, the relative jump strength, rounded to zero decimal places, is 83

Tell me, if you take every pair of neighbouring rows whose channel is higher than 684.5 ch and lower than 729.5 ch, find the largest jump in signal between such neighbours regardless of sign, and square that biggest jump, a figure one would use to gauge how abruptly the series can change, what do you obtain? 471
